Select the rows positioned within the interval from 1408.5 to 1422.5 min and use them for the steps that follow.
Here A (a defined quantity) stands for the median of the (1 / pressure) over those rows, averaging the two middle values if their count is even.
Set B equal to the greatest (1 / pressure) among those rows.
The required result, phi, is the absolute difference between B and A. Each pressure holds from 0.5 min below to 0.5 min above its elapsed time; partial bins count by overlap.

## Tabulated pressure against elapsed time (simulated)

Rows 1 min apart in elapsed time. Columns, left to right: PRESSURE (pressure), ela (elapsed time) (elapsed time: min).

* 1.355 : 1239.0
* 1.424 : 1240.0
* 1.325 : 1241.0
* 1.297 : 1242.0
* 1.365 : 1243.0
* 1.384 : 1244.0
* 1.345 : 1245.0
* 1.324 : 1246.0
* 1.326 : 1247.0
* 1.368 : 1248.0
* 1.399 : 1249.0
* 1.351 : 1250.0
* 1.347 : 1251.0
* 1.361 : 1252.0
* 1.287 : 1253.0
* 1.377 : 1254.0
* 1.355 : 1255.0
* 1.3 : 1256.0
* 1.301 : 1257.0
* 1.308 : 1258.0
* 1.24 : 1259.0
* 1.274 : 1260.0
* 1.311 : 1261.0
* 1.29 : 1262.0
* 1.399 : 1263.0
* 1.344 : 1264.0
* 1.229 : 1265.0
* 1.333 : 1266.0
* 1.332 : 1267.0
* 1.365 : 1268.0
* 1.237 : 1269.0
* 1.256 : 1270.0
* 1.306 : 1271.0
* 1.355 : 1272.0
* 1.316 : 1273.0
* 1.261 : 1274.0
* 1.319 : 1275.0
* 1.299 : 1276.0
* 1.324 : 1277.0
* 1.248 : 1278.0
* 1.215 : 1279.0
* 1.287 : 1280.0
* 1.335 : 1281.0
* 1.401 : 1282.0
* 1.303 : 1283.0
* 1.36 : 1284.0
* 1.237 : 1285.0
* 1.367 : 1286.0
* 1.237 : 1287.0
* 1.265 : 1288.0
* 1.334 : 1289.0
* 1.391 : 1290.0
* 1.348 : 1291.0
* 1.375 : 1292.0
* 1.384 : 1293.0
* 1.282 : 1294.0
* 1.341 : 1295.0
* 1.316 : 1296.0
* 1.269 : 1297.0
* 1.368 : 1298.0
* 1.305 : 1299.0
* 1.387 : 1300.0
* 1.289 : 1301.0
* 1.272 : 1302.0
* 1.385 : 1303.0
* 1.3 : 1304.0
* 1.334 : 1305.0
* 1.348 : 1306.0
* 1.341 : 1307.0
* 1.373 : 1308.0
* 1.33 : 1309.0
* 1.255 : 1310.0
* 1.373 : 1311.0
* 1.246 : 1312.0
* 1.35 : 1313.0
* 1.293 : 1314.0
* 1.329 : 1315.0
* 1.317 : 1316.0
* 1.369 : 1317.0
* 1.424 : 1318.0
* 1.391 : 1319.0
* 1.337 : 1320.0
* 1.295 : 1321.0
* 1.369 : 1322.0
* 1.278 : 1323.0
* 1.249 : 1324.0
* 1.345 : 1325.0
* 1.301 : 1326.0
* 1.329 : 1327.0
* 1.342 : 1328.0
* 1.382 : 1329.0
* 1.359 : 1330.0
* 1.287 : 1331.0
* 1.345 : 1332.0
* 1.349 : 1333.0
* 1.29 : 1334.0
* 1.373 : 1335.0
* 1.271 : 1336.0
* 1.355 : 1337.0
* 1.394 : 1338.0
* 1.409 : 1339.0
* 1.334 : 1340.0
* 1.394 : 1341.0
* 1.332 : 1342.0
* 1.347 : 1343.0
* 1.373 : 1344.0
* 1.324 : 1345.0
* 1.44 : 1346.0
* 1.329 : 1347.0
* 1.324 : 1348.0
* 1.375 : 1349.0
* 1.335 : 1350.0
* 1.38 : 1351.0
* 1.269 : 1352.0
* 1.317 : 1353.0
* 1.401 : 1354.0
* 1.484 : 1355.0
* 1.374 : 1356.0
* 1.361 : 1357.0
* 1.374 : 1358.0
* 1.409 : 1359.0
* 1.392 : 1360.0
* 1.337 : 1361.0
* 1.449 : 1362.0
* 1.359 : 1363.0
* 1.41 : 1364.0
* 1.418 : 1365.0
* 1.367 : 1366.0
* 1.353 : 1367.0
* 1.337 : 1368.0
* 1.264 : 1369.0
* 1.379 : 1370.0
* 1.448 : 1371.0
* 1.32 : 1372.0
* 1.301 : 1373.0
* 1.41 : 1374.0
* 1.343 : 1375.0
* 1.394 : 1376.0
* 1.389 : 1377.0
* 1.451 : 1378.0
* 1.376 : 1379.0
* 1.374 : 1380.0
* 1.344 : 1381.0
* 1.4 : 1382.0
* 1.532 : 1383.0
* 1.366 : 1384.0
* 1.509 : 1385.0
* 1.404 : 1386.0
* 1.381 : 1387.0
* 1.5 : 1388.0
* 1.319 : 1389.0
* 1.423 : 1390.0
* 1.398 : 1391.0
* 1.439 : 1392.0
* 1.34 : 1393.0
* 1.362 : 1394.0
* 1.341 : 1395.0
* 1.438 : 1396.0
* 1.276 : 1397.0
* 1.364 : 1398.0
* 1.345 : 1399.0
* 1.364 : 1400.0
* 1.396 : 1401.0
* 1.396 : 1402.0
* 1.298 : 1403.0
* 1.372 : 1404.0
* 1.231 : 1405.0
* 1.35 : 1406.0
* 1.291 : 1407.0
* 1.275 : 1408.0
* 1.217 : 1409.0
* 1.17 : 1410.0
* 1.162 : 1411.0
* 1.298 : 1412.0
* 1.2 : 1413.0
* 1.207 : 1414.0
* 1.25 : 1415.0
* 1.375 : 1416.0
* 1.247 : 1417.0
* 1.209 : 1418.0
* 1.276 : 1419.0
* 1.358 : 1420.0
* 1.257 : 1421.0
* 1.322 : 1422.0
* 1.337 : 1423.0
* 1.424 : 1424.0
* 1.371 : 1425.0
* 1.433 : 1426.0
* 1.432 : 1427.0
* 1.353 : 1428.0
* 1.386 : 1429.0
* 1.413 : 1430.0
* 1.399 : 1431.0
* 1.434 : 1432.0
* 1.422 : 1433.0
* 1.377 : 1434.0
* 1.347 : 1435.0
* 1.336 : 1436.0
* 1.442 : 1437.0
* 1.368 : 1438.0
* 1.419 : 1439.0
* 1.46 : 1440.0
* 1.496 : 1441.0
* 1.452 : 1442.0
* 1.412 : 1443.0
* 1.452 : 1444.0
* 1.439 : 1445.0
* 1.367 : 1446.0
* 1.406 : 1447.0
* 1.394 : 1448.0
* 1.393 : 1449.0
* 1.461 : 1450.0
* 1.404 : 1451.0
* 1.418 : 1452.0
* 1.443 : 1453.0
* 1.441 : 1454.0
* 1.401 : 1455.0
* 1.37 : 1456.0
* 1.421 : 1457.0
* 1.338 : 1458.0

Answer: 0.060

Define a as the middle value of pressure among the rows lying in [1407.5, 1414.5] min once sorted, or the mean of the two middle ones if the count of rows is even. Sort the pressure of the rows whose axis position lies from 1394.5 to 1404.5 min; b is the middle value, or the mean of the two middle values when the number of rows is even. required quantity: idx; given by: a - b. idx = -0.157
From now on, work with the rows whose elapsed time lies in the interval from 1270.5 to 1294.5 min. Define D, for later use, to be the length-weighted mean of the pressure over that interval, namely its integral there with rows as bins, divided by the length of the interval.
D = 1.31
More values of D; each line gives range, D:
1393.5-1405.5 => 1.35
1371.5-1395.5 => 1.39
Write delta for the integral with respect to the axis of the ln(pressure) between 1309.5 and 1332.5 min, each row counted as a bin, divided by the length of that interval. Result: 0.284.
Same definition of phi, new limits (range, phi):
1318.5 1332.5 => 0.054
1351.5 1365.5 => 0.065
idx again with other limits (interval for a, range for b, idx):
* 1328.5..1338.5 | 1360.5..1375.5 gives -0.007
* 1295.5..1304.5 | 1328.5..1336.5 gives -0.042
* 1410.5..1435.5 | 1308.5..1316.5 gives 0.030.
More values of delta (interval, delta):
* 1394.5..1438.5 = 0.284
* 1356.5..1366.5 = 0.327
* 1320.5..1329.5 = 0.278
